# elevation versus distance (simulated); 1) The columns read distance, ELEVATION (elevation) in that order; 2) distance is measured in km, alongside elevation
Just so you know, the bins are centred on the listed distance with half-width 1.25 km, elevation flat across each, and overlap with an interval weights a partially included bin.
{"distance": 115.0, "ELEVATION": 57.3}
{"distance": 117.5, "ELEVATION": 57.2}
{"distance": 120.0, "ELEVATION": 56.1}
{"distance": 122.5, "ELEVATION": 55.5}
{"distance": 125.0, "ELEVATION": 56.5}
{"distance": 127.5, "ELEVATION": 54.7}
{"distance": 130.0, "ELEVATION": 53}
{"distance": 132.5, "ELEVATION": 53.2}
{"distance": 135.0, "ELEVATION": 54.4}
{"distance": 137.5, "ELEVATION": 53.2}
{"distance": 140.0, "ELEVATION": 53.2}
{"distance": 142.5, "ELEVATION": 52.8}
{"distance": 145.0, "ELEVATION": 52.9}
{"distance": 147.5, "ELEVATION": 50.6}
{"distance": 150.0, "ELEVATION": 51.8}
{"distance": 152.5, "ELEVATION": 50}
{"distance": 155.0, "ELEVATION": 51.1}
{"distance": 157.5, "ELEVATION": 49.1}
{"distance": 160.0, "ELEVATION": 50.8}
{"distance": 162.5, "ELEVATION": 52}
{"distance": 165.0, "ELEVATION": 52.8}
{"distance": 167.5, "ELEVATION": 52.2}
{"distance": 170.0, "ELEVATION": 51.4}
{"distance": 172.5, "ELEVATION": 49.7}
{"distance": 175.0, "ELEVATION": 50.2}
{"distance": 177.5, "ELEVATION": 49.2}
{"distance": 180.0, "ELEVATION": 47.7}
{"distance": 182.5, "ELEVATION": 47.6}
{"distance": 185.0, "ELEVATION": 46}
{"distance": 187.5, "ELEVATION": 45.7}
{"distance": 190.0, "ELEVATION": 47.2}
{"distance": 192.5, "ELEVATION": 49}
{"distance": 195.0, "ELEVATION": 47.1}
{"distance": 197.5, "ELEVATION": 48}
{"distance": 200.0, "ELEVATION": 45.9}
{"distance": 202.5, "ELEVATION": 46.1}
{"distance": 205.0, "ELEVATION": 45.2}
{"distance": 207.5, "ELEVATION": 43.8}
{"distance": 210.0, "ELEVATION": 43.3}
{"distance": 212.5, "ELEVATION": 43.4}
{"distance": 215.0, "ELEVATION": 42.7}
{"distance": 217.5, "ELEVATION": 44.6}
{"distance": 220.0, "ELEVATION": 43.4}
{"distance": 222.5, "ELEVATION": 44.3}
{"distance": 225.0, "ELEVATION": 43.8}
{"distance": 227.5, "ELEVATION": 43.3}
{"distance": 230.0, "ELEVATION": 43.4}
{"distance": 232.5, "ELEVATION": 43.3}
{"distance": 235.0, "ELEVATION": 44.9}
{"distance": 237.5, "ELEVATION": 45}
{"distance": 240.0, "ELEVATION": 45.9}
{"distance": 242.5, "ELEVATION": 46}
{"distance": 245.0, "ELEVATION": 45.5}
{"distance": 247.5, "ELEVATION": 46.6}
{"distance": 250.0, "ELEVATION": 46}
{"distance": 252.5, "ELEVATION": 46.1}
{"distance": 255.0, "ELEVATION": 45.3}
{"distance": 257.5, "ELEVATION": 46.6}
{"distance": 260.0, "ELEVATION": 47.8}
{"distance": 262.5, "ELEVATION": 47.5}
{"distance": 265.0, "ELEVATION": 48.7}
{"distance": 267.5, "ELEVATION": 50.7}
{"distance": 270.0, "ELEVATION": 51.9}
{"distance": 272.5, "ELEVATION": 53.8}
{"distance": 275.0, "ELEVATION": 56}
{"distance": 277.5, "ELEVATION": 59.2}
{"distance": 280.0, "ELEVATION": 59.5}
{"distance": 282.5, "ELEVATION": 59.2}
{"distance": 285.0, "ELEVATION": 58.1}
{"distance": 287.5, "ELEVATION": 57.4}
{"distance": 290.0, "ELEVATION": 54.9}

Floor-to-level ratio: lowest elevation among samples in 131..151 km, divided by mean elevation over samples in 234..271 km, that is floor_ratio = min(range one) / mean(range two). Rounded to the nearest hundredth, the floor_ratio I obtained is 1.08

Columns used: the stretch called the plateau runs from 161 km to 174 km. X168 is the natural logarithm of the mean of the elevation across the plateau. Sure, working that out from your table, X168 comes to 3.94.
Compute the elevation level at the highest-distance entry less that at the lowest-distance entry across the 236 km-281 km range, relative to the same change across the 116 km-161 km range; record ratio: -2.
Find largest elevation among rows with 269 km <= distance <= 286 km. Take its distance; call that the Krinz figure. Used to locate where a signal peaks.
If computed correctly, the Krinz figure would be 280.0 km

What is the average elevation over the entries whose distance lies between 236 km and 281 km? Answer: 49.3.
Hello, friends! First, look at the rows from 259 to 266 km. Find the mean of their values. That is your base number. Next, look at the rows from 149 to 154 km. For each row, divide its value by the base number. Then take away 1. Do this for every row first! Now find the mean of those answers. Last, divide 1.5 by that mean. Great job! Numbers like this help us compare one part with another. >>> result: 25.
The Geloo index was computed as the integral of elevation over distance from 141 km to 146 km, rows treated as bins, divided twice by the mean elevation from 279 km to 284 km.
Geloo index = 0.075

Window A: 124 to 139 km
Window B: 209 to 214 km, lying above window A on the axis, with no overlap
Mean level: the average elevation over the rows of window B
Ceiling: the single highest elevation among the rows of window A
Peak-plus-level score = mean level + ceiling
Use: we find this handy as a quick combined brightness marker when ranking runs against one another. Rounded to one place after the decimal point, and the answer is 99.8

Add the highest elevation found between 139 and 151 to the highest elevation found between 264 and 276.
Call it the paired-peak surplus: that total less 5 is 104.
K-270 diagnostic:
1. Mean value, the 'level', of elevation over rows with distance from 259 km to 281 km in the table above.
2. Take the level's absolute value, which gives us 53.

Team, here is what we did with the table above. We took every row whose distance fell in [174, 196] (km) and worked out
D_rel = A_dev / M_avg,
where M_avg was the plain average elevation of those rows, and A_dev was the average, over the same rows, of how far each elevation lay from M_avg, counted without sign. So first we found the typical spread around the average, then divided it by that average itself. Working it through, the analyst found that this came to 0.024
